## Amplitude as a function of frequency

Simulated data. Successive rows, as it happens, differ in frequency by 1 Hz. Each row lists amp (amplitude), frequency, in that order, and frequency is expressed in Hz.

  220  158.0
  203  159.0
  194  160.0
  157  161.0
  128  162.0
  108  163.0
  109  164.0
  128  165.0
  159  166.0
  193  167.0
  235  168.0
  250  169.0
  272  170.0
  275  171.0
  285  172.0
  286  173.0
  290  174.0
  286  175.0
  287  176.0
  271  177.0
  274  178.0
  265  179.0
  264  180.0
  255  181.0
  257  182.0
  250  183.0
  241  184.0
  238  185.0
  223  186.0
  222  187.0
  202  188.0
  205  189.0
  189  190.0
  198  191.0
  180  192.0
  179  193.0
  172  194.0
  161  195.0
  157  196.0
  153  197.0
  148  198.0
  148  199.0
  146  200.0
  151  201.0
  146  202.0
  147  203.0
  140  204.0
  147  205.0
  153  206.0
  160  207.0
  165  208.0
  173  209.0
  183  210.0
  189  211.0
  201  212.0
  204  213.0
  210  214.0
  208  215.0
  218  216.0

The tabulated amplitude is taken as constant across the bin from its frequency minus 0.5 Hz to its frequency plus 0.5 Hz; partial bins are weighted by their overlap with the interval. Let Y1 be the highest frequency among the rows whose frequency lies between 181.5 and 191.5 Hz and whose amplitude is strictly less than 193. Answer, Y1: 190.0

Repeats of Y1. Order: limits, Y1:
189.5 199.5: 199.0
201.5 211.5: 211.0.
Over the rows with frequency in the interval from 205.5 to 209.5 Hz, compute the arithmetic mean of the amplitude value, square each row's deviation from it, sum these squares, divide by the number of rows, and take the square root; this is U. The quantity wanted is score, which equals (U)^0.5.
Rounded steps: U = 7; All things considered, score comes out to 2.7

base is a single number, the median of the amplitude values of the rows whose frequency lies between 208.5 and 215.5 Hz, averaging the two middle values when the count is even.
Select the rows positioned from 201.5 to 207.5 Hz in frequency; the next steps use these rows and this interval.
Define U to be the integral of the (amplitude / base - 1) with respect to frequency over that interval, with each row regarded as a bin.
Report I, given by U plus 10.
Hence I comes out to 8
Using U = -1.6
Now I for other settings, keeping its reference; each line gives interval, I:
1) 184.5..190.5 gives 10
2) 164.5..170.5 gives 10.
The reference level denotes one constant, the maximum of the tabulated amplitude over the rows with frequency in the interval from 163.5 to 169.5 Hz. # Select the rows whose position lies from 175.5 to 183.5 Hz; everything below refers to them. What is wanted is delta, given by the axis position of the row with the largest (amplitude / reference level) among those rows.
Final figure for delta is 176.0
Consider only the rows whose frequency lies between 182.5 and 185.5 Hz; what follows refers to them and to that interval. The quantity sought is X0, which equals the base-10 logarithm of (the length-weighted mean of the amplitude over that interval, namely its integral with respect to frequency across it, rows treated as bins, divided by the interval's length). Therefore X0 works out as 2.39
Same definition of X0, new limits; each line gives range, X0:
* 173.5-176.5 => 2.46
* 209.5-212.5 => 2.28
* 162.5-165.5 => 2.06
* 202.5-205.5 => 2.16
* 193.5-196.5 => 2.21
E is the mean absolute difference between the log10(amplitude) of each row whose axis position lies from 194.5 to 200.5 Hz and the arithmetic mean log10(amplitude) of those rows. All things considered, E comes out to 0.014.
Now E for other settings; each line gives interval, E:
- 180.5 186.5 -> 0.018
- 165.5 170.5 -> 0.076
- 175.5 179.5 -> 0.010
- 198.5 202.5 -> 0.005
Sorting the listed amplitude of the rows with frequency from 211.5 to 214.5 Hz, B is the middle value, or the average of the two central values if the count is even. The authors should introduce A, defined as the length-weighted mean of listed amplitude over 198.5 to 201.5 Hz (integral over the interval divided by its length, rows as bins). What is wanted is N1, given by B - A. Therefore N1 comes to 56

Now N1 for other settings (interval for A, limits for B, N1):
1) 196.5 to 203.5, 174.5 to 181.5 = 123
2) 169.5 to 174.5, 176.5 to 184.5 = -21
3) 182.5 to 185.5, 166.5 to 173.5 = 29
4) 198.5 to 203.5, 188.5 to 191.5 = 50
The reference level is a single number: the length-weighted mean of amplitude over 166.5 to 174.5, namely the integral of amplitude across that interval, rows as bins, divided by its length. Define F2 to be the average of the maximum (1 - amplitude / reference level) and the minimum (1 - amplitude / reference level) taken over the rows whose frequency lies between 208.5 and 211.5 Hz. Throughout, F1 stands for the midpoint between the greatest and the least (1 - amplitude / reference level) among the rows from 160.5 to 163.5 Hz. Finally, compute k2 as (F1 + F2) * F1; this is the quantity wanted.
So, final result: 0.39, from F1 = 0.49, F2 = 0.31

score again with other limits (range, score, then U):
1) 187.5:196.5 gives 4.0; 16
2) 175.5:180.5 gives 2.9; 8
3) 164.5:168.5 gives 6.3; 40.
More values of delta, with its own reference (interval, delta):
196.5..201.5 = 197.0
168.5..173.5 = 173.0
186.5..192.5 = 187.0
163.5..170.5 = 170.0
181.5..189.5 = 182.0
